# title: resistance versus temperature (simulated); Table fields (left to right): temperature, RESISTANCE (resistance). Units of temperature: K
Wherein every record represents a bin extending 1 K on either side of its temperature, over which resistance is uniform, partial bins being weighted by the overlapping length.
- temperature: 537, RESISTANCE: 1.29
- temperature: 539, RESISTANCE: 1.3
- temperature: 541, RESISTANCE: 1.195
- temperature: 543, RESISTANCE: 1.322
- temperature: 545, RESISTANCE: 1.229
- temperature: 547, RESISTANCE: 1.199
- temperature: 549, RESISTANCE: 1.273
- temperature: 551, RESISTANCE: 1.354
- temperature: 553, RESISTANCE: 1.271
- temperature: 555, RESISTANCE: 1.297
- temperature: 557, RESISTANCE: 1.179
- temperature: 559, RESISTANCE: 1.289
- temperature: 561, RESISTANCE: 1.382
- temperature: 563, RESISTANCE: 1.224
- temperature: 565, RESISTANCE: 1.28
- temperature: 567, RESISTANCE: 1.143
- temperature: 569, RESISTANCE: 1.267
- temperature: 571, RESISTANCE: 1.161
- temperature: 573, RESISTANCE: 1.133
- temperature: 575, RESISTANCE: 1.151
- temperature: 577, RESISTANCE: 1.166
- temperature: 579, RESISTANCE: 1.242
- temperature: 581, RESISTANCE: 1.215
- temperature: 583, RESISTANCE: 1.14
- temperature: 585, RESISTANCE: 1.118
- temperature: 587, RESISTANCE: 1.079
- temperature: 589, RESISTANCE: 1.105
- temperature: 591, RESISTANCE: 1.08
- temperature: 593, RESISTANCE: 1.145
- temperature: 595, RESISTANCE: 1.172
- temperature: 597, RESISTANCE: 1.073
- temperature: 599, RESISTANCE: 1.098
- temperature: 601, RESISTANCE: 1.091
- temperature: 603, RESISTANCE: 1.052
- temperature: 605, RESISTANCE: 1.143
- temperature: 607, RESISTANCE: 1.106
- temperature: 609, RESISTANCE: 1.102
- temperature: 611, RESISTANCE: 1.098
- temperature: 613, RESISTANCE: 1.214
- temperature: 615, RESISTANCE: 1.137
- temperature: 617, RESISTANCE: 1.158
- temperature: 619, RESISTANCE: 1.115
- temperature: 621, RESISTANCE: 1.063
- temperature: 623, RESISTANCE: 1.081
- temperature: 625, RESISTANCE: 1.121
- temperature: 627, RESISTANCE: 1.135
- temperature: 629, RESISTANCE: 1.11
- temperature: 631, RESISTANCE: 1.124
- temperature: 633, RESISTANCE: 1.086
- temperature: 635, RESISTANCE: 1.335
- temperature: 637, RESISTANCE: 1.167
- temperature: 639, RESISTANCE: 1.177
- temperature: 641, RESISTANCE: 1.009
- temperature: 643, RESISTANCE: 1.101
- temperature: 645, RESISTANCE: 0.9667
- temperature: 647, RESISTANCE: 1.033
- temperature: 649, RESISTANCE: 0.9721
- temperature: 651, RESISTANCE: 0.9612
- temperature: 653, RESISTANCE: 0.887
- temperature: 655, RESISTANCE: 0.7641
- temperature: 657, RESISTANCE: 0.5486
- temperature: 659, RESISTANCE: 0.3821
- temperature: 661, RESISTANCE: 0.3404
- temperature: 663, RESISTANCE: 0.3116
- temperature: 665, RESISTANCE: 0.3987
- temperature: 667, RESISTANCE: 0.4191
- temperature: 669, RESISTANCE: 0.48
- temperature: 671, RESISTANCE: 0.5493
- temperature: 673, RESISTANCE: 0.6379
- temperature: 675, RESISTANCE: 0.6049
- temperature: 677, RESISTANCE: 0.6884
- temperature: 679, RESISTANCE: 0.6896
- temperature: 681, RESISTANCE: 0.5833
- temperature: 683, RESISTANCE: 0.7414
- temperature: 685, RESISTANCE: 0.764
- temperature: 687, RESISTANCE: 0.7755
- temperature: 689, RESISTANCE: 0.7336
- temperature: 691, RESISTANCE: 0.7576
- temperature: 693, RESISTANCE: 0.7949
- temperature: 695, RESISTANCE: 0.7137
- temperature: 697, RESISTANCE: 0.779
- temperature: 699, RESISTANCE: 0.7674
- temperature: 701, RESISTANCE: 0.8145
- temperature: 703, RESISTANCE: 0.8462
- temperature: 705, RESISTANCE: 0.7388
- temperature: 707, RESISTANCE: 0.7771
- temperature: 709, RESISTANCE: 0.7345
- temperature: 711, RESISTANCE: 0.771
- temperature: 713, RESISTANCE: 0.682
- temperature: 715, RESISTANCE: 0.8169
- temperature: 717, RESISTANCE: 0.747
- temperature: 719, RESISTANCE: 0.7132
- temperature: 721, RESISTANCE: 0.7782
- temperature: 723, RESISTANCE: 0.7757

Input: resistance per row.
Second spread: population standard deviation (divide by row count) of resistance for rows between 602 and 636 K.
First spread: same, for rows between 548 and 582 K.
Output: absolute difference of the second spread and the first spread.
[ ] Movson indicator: 0.01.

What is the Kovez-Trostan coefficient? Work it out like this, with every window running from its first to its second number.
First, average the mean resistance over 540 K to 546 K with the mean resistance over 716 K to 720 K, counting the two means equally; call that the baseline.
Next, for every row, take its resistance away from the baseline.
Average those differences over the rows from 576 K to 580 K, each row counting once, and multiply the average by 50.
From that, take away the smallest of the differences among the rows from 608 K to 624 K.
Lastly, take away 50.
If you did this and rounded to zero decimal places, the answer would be -61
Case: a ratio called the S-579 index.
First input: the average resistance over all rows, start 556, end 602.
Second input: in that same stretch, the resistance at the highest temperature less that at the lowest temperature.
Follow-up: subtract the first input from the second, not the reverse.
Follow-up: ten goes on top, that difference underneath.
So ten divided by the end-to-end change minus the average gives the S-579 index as -7.9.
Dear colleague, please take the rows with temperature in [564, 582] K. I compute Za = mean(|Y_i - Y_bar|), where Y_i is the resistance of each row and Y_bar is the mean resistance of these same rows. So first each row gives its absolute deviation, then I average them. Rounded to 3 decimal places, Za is 0.049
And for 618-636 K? 0.047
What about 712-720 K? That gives 0.042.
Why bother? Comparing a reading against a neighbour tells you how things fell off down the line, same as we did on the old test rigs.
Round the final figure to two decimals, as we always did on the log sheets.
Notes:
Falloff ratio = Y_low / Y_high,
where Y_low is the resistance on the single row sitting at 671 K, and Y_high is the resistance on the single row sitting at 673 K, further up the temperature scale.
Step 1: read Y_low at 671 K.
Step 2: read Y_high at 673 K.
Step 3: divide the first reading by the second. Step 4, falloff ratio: 0.86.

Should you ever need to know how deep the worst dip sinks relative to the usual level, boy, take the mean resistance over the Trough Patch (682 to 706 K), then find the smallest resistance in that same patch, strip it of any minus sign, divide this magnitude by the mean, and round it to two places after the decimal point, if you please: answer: 0.93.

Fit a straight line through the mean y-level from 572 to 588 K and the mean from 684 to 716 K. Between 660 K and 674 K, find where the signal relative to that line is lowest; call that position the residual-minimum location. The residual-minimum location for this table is 663 K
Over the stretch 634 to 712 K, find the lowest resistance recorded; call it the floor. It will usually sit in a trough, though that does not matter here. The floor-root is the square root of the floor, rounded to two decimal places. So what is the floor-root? 0.56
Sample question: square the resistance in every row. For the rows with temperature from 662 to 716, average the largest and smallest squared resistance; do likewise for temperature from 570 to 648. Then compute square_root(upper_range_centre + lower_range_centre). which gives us 1.33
